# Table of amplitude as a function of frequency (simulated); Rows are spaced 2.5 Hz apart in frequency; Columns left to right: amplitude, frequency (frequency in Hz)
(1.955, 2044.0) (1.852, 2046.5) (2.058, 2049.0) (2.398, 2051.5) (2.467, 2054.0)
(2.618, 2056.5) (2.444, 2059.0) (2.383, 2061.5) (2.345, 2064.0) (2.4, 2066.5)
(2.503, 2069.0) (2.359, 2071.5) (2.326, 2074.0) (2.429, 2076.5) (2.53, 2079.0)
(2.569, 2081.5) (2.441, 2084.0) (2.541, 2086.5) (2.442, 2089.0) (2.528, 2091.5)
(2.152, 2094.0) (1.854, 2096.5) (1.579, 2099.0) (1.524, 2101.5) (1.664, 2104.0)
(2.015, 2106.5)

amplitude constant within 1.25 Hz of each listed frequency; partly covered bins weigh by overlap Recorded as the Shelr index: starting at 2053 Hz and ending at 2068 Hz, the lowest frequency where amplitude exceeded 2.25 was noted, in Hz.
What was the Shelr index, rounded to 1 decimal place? 2054.0 Hz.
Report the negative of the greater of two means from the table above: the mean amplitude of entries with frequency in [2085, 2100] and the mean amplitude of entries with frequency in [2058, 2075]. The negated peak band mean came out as -2.39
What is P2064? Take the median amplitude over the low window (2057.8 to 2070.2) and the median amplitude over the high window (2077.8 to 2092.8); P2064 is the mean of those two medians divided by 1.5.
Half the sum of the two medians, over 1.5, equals 1.64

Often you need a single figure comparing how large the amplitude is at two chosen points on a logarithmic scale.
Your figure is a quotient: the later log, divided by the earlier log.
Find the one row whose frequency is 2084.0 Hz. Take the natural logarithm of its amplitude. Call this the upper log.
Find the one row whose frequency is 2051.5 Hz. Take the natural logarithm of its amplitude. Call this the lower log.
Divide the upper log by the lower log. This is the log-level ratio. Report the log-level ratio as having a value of 1.02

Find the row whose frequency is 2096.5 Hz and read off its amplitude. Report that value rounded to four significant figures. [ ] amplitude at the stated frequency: 1.854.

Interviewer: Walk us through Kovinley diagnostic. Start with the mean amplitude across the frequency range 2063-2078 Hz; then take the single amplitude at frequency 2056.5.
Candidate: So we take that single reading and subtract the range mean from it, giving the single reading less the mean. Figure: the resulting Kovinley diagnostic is 0.22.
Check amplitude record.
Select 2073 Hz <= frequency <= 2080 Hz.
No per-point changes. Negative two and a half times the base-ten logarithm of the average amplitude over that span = -0.963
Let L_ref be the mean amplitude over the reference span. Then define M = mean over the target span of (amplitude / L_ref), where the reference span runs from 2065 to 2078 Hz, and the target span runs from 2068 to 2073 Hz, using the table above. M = 1.01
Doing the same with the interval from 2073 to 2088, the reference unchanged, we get 1.03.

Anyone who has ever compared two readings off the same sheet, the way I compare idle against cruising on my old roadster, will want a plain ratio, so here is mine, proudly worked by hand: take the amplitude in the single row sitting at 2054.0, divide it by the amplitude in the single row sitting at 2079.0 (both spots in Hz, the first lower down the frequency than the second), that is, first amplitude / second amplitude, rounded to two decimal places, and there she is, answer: 0.98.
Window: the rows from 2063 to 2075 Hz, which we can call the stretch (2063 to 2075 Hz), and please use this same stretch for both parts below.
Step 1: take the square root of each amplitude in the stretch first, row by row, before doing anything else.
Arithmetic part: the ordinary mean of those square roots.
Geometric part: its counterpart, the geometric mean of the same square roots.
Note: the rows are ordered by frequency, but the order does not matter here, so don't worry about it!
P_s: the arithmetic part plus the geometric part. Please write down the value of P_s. 3.09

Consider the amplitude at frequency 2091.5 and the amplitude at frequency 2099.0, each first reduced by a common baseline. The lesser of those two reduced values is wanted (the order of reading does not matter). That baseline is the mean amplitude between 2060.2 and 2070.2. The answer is -0.83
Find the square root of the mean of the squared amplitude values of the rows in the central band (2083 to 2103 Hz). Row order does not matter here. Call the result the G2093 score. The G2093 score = 2.17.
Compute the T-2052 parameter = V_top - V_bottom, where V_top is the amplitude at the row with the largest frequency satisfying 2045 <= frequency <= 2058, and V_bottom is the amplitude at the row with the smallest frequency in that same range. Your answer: 0.8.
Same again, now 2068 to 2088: 0.0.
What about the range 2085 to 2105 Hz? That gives -0.9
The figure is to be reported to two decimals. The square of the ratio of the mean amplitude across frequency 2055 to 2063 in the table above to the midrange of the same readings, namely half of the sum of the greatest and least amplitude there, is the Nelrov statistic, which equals 0.98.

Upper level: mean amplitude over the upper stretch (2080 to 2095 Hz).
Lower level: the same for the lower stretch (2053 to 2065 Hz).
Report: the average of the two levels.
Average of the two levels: 2.45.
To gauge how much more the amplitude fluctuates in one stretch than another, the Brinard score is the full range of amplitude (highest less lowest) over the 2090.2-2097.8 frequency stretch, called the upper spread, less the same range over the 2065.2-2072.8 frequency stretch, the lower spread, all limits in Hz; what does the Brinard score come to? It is 0.5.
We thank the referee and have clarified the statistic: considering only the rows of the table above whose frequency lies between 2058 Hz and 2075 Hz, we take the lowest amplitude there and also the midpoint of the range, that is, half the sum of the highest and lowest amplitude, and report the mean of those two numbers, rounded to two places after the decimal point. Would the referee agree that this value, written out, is 2.37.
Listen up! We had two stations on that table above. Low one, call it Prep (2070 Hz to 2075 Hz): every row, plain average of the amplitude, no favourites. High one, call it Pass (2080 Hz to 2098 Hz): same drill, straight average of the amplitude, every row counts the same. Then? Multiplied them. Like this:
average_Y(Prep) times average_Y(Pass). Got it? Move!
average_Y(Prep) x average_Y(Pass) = 5.53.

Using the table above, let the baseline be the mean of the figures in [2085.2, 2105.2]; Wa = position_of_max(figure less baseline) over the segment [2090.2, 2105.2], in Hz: 2091.5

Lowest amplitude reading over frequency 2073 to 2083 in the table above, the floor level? 2.326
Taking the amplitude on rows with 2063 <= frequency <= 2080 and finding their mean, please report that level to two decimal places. 2.41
